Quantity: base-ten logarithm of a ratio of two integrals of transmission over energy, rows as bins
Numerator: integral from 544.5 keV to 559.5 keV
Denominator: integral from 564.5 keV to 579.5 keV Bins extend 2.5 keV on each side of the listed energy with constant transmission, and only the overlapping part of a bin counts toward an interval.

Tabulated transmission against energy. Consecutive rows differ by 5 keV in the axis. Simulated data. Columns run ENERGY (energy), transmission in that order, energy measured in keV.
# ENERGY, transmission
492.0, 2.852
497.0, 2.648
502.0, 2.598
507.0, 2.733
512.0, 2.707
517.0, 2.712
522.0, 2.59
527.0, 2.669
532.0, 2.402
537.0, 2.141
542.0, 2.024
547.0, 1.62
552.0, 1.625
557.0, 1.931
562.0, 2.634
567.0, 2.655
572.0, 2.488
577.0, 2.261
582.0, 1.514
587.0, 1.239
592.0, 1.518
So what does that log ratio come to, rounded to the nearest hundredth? -0.16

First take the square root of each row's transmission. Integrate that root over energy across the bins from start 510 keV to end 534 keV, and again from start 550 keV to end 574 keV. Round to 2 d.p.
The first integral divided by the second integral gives 1.08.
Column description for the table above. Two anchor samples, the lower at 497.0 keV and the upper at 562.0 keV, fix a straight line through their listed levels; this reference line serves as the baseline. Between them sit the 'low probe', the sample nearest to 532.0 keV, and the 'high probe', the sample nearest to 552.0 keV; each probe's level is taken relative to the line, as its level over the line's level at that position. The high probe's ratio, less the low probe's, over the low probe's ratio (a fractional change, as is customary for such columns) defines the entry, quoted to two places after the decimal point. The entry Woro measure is -0.32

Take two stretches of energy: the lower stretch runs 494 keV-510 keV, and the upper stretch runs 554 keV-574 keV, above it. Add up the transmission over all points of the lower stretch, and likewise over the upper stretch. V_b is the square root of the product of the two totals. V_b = 8.8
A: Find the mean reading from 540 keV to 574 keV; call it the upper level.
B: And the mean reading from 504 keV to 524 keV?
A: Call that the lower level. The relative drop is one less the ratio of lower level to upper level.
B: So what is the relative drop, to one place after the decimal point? -0.3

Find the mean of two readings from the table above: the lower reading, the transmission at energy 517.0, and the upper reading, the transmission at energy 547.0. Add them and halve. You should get 2.17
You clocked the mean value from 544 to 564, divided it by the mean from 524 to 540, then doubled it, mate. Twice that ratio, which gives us 1.62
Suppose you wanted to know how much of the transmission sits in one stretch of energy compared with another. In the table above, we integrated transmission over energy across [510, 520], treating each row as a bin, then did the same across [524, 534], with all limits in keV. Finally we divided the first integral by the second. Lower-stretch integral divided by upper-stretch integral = 1.1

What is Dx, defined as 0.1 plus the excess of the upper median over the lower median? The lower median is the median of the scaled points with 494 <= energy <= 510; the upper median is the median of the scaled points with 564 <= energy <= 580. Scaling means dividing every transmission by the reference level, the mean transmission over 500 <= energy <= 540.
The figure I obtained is 0.0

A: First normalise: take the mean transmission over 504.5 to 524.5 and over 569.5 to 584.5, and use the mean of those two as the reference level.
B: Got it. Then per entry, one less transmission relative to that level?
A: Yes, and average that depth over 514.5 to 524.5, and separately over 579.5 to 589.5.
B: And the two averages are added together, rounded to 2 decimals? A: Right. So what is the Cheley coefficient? 0.31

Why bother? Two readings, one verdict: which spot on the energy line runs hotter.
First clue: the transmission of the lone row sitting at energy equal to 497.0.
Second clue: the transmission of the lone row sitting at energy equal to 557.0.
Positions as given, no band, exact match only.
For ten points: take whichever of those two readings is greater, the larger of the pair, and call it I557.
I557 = 2.65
